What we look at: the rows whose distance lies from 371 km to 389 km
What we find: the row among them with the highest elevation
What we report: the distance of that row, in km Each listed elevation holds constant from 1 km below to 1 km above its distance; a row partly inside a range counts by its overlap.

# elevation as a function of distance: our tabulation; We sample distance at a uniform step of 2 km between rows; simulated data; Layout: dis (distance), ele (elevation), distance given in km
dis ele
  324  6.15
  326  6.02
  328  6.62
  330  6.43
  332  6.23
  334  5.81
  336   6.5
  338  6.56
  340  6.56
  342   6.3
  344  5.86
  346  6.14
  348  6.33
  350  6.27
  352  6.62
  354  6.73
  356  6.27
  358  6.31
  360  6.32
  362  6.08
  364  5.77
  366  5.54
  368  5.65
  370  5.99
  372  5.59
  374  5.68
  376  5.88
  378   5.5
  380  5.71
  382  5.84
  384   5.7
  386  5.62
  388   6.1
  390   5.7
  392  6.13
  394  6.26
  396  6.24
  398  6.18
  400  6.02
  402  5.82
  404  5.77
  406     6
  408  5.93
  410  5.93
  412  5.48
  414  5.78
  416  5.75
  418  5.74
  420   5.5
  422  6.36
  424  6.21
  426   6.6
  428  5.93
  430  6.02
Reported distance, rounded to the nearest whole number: 388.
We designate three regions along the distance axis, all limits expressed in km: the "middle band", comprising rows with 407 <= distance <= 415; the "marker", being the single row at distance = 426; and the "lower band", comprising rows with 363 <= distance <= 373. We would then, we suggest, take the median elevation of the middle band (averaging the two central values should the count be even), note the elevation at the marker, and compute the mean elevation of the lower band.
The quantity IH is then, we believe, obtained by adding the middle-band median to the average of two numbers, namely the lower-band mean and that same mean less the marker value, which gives 8.26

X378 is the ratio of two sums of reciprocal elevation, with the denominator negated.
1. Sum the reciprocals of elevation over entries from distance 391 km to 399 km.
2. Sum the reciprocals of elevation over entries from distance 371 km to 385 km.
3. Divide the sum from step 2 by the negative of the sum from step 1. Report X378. -1.9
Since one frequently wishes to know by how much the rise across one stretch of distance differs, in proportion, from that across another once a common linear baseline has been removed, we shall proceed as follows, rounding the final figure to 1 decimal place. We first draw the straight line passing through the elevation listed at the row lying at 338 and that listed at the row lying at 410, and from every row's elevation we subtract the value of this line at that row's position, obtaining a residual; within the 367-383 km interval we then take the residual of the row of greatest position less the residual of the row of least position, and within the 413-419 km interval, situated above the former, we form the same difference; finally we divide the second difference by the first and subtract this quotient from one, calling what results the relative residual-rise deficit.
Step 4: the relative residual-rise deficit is 1.0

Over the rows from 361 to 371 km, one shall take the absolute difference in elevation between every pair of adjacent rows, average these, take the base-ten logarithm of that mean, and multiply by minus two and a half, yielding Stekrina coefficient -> 1.52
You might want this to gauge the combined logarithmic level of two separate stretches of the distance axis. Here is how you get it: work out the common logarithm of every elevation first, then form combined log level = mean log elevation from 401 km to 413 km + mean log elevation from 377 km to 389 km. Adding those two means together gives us 1.52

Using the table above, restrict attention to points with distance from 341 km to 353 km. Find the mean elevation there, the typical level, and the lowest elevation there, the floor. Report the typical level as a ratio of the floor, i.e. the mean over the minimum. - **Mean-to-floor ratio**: 1.067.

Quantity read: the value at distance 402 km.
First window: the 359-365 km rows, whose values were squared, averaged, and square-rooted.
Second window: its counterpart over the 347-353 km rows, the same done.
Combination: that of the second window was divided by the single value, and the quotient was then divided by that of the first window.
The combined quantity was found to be 0.182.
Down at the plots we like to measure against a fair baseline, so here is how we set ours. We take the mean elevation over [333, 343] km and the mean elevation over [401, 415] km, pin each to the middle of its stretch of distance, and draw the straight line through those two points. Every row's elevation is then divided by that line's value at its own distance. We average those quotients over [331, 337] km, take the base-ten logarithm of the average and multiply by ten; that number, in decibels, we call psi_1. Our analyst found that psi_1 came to -0.14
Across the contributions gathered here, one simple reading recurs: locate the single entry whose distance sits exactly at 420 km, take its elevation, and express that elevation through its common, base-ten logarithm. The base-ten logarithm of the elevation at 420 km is 0.740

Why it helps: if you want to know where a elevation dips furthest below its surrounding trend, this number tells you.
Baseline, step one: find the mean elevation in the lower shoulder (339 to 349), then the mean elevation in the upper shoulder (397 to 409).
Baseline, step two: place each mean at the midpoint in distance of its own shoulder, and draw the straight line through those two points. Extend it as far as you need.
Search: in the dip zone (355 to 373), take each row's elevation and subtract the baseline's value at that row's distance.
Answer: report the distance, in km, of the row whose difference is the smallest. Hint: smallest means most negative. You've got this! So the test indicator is 366 km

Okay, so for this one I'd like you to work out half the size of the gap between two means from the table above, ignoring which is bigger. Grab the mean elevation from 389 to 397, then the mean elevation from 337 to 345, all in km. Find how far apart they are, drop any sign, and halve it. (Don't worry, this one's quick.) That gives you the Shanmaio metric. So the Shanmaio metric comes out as 0.12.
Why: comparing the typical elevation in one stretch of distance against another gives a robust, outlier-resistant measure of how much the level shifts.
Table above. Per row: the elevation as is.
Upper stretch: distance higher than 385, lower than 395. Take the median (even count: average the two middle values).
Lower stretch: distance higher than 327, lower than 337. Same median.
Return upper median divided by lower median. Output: 0.95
